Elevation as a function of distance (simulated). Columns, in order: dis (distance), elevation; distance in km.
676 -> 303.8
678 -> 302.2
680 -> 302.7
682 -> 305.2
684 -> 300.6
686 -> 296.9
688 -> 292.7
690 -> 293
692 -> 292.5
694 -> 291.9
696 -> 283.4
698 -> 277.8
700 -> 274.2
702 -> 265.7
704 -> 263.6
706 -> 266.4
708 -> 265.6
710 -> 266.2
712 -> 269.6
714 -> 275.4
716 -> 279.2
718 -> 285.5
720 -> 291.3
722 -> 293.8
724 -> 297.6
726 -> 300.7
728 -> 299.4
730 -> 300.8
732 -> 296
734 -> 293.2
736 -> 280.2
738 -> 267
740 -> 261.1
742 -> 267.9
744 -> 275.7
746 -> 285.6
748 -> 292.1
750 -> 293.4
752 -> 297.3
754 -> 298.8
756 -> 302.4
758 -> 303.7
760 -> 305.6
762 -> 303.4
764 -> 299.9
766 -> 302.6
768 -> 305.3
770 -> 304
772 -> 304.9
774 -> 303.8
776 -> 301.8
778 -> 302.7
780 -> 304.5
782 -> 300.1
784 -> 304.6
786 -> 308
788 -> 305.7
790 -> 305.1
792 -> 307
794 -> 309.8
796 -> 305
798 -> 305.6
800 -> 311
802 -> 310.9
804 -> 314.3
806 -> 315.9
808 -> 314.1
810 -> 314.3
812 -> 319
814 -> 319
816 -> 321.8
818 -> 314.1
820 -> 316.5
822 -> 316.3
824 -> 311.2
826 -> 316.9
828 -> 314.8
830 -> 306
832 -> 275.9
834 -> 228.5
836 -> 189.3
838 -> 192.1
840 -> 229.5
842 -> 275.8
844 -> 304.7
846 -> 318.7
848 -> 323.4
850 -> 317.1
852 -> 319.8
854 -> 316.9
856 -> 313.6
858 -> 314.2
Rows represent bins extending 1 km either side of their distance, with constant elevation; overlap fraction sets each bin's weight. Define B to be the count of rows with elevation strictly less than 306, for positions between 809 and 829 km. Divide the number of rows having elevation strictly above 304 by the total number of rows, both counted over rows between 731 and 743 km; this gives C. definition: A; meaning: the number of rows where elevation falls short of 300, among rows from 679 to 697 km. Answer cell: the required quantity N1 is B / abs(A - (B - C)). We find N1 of 0.0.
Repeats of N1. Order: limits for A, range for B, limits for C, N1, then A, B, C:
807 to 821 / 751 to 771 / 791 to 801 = 1.1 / 0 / 10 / 1.0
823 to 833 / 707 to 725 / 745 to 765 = 1.1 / 1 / 9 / 0.1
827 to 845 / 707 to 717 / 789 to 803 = 2.5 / 6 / 5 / 1.0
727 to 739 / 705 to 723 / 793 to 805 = 3.0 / 5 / 9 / 1.0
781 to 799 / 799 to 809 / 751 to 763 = 0.0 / 0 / 0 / 0.2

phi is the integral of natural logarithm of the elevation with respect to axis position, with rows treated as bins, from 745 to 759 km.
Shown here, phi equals 79.7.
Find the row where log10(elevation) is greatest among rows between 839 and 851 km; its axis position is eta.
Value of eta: 848 km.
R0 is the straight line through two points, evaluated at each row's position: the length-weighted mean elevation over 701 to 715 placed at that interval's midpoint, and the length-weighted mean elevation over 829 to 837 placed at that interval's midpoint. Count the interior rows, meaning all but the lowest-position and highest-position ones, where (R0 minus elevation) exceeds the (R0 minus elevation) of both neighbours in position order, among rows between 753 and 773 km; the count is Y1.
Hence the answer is 2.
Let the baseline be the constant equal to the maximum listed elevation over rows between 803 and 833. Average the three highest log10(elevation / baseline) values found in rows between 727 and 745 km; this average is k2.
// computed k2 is -0.03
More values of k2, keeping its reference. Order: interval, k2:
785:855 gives 0.00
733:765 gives -0.02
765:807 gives -0.01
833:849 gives -0.01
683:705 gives -0.04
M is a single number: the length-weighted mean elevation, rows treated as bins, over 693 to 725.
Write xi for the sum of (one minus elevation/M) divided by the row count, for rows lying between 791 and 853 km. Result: -0.07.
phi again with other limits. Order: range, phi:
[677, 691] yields 79.8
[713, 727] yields 79.3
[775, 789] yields 80.0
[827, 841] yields 76.9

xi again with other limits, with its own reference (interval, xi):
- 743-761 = -0.06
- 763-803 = -0.10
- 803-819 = -0.14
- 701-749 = -0.01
